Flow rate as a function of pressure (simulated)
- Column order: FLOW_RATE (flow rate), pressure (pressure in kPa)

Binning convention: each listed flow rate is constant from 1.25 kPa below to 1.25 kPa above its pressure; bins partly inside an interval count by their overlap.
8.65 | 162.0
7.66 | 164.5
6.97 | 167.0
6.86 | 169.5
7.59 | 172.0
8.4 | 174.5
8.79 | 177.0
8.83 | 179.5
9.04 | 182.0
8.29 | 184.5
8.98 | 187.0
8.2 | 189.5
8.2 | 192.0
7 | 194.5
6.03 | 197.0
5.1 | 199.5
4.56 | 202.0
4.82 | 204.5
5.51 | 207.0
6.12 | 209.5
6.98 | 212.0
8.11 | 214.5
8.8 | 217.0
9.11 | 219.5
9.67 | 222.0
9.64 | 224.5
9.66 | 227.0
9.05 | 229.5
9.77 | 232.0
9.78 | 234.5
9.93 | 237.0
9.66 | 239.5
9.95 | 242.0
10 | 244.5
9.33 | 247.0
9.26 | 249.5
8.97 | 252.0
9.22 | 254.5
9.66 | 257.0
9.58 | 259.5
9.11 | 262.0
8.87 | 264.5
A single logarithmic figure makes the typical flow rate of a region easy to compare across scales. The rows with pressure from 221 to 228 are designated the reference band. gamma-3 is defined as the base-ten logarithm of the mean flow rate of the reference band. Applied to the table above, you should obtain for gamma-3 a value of 0.98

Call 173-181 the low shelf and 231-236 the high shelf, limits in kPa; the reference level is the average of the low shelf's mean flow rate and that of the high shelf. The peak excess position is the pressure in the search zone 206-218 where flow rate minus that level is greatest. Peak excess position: 217.0 kPa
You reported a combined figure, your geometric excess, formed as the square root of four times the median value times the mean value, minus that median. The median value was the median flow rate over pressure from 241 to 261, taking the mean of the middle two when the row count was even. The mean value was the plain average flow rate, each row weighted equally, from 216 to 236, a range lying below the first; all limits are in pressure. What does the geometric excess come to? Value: 9.4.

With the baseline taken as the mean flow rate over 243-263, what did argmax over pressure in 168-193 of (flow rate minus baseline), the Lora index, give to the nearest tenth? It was 182.0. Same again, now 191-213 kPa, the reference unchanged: 192.0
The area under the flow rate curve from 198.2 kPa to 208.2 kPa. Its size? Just 50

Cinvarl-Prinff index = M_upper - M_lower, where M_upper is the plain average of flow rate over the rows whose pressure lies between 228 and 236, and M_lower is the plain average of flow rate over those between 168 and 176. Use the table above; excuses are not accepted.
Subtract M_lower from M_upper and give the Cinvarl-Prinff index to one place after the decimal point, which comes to 1.9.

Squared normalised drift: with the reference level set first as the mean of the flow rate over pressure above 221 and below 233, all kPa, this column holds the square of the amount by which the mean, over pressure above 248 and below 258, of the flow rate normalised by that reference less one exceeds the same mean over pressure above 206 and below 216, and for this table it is 0.07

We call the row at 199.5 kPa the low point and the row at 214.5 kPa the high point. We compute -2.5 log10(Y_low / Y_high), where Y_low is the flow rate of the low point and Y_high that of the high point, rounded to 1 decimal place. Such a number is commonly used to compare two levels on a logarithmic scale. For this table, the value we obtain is 0.5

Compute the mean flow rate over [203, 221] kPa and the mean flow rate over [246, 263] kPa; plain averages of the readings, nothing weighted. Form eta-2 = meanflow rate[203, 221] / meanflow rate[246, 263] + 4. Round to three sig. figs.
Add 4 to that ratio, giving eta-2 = 4.76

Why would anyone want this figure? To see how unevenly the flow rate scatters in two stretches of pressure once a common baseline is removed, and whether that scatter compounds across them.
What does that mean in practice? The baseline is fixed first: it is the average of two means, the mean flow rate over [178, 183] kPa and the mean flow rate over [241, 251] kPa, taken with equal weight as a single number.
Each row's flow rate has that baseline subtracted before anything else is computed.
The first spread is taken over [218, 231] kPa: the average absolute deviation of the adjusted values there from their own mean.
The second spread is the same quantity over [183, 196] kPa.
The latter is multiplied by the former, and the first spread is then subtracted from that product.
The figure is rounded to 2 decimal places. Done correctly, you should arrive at -0.15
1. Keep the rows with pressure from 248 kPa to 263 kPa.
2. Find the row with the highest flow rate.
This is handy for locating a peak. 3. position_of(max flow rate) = 257.0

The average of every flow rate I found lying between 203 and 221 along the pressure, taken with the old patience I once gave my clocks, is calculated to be 7.1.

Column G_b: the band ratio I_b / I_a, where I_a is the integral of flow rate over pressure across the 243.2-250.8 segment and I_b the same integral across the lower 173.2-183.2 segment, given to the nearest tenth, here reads 1.2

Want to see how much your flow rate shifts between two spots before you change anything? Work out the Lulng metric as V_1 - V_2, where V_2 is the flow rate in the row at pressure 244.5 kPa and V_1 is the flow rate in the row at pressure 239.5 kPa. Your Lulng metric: 0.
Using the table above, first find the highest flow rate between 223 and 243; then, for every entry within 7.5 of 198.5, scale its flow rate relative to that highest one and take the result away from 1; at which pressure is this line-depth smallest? 192.0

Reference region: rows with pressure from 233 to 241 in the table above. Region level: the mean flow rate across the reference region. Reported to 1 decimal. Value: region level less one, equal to 8.8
